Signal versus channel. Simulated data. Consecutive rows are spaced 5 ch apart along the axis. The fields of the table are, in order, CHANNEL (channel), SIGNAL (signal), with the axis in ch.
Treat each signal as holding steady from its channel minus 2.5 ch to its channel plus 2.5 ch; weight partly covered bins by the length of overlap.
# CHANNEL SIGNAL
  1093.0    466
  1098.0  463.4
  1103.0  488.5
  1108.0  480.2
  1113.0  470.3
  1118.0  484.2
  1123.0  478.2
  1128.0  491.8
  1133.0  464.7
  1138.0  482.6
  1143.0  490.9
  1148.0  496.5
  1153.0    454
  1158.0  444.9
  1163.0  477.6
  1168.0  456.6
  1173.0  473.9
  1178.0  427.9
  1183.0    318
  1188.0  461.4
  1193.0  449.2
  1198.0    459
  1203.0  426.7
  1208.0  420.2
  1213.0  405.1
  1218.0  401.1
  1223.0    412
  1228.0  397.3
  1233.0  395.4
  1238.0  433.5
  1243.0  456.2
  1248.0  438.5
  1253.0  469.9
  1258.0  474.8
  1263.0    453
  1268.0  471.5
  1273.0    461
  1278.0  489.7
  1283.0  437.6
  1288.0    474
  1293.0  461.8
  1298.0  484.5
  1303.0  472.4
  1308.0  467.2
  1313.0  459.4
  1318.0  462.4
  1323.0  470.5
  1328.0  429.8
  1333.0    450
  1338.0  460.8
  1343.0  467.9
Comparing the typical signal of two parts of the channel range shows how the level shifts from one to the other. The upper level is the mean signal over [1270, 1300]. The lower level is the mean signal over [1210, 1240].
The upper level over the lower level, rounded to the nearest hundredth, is 1.15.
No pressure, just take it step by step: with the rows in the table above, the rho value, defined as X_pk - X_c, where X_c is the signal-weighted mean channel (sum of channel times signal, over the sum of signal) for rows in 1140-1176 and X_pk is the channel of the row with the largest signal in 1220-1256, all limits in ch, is 95.2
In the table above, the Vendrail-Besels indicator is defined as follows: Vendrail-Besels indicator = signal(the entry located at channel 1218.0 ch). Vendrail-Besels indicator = 401.1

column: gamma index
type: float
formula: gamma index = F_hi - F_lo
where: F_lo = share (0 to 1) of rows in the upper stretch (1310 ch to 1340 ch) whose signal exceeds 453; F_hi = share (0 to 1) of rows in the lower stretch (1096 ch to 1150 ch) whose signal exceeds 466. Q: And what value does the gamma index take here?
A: 0.2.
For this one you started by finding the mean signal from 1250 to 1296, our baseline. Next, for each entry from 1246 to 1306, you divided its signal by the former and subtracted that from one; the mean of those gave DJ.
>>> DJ 0.000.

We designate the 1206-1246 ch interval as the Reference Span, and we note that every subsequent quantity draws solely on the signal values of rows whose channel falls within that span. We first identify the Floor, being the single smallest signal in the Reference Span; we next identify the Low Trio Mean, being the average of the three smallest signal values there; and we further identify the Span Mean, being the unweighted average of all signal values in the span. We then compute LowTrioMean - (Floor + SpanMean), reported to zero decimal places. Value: -413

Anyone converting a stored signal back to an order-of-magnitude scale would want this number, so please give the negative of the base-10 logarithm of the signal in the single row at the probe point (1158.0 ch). -2.65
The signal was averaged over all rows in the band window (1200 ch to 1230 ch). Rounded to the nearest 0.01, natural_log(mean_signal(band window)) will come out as 6.02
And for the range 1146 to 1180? 6.13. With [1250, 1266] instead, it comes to 6.14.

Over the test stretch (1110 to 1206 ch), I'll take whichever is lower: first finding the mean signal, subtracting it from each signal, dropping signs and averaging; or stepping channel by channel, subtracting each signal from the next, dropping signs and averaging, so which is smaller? 24.3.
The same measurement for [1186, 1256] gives 16.7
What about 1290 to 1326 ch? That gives 6.4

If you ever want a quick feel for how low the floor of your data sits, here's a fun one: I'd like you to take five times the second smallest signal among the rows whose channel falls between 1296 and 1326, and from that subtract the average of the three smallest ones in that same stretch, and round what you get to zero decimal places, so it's 1849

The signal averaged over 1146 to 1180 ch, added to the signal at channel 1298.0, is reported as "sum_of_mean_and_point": 946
